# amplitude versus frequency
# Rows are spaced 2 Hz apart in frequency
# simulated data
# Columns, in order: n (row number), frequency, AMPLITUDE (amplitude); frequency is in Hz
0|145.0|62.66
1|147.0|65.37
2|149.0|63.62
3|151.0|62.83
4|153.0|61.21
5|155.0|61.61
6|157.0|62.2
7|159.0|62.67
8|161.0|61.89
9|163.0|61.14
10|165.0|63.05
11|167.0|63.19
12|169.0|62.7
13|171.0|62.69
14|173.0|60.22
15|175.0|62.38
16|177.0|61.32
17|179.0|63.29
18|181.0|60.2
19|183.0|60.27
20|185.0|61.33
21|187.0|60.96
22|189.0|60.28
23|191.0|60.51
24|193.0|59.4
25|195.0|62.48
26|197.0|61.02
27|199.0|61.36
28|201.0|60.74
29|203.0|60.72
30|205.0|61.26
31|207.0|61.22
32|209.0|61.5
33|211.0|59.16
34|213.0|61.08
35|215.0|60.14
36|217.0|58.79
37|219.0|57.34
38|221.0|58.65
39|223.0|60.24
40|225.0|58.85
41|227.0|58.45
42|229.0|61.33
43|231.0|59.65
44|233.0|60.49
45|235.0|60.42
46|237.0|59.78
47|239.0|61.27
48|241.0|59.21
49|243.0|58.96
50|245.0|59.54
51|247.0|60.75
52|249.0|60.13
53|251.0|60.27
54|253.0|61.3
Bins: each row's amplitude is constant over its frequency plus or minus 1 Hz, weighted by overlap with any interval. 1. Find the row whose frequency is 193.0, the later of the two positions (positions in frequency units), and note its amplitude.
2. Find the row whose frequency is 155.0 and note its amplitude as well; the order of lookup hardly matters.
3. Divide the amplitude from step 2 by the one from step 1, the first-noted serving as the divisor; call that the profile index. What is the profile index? 1.04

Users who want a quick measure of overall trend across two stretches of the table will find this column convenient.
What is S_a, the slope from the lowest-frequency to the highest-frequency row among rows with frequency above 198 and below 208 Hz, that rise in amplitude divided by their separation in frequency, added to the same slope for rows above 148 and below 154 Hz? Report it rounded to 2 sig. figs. -0.62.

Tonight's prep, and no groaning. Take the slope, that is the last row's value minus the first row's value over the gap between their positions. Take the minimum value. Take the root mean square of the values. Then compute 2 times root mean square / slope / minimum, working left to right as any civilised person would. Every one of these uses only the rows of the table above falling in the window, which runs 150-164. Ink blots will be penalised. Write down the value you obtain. -14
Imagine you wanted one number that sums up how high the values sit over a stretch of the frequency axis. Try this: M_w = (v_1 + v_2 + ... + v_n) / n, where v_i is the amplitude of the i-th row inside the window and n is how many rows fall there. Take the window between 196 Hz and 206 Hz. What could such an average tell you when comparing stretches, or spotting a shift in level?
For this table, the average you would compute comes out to 61.0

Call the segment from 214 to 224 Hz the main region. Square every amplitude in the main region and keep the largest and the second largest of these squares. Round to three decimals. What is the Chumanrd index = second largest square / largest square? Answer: 0.997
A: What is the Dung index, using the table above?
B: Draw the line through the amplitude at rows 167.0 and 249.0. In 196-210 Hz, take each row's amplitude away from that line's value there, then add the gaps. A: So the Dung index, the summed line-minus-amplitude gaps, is 5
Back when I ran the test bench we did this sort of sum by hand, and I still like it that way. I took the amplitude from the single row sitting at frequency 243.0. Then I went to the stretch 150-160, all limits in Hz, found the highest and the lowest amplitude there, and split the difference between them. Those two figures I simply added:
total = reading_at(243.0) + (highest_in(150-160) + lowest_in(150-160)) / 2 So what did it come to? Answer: 121.0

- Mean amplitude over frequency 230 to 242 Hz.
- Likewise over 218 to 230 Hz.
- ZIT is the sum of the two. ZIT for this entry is 119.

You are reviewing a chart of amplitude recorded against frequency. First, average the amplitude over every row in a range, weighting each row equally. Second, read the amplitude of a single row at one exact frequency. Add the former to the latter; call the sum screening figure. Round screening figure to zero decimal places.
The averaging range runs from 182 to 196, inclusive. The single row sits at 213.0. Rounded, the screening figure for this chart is 122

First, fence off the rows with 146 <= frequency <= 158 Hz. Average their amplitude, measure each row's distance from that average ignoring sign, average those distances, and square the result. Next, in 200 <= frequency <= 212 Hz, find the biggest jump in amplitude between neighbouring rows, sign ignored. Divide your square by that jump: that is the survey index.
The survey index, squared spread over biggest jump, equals 0.55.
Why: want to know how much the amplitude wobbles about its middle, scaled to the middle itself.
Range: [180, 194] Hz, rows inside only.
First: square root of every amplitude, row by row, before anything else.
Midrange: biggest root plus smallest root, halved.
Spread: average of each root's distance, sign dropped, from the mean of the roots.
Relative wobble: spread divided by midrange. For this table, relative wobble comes 0.004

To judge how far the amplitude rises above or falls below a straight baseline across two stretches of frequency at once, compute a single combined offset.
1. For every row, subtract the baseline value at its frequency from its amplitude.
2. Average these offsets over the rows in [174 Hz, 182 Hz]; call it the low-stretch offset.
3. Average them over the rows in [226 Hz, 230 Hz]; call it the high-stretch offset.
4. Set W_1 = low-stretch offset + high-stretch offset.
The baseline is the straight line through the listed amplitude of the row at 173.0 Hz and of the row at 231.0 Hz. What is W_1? 1.8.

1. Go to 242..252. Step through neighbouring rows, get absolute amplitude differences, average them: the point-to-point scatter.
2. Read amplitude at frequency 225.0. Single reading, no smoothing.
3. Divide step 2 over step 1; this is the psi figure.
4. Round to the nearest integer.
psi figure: 92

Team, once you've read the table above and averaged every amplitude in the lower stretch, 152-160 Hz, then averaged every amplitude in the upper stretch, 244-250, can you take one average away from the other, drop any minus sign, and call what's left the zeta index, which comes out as 1.8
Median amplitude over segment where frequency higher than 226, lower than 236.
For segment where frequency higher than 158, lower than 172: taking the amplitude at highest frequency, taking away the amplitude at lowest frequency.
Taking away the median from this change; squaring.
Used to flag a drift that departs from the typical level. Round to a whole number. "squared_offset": 3648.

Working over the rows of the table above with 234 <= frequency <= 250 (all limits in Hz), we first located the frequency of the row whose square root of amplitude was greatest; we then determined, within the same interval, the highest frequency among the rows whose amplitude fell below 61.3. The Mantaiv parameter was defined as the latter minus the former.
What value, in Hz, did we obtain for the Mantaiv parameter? 10 Hz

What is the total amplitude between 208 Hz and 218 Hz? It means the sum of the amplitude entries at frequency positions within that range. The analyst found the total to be 301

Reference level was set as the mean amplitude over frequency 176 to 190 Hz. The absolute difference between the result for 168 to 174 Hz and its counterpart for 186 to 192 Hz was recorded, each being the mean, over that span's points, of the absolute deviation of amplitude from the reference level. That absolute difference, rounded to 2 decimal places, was 0.85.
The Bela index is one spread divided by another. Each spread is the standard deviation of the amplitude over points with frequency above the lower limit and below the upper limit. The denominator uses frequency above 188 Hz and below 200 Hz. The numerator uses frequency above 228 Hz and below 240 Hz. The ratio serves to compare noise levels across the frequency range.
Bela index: 0.68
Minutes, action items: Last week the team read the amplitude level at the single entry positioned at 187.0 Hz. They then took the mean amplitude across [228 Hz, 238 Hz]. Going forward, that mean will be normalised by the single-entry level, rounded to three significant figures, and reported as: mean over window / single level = 0.990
